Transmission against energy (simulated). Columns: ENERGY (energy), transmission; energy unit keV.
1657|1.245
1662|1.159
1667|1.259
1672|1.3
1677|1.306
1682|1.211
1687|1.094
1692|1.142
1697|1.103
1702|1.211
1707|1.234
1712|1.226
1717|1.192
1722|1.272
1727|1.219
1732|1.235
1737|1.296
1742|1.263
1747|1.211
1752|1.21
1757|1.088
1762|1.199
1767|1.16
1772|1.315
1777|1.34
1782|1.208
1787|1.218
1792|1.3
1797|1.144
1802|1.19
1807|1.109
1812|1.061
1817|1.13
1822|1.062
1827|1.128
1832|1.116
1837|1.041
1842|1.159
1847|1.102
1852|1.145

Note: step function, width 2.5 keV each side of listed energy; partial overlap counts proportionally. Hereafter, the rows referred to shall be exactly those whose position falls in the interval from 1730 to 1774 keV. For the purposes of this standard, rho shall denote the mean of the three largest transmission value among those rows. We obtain 1.29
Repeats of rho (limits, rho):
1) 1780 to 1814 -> 1.24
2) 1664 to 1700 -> 1.29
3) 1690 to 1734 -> 1.25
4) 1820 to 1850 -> 1.13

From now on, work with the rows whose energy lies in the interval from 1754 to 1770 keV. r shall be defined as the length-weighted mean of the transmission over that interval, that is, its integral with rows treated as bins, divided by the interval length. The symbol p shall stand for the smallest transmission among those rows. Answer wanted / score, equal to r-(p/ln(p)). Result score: -12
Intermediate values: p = 1.088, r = 1.16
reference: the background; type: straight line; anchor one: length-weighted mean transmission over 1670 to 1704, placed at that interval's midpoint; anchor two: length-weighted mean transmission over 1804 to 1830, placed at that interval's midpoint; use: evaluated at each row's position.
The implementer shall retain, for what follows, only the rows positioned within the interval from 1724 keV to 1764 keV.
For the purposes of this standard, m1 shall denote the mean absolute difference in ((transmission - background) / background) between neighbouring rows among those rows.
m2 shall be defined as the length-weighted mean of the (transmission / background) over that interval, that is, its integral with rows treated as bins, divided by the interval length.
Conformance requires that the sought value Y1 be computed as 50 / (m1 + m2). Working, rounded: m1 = 0.049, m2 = 1.05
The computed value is 45.3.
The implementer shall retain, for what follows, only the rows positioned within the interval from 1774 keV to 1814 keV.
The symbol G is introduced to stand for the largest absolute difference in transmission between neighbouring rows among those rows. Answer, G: 0.156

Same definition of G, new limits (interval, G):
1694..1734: 0.108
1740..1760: 0.122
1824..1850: 0.118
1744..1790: 0.155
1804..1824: 0.069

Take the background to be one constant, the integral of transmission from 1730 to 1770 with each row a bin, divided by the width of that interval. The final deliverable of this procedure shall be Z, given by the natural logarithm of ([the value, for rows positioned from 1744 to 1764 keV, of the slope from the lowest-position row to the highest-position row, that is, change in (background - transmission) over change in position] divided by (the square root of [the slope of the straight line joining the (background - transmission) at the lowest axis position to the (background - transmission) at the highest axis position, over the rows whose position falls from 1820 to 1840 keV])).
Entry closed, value -3.8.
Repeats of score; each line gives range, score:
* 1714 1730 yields -6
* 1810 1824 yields -17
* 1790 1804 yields -7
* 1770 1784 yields -5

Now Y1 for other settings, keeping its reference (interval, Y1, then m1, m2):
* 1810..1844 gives 46.8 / 0.062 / 1.01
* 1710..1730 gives 45.6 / 0.047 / 1.05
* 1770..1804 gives 42.5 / 0.068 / 1.11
